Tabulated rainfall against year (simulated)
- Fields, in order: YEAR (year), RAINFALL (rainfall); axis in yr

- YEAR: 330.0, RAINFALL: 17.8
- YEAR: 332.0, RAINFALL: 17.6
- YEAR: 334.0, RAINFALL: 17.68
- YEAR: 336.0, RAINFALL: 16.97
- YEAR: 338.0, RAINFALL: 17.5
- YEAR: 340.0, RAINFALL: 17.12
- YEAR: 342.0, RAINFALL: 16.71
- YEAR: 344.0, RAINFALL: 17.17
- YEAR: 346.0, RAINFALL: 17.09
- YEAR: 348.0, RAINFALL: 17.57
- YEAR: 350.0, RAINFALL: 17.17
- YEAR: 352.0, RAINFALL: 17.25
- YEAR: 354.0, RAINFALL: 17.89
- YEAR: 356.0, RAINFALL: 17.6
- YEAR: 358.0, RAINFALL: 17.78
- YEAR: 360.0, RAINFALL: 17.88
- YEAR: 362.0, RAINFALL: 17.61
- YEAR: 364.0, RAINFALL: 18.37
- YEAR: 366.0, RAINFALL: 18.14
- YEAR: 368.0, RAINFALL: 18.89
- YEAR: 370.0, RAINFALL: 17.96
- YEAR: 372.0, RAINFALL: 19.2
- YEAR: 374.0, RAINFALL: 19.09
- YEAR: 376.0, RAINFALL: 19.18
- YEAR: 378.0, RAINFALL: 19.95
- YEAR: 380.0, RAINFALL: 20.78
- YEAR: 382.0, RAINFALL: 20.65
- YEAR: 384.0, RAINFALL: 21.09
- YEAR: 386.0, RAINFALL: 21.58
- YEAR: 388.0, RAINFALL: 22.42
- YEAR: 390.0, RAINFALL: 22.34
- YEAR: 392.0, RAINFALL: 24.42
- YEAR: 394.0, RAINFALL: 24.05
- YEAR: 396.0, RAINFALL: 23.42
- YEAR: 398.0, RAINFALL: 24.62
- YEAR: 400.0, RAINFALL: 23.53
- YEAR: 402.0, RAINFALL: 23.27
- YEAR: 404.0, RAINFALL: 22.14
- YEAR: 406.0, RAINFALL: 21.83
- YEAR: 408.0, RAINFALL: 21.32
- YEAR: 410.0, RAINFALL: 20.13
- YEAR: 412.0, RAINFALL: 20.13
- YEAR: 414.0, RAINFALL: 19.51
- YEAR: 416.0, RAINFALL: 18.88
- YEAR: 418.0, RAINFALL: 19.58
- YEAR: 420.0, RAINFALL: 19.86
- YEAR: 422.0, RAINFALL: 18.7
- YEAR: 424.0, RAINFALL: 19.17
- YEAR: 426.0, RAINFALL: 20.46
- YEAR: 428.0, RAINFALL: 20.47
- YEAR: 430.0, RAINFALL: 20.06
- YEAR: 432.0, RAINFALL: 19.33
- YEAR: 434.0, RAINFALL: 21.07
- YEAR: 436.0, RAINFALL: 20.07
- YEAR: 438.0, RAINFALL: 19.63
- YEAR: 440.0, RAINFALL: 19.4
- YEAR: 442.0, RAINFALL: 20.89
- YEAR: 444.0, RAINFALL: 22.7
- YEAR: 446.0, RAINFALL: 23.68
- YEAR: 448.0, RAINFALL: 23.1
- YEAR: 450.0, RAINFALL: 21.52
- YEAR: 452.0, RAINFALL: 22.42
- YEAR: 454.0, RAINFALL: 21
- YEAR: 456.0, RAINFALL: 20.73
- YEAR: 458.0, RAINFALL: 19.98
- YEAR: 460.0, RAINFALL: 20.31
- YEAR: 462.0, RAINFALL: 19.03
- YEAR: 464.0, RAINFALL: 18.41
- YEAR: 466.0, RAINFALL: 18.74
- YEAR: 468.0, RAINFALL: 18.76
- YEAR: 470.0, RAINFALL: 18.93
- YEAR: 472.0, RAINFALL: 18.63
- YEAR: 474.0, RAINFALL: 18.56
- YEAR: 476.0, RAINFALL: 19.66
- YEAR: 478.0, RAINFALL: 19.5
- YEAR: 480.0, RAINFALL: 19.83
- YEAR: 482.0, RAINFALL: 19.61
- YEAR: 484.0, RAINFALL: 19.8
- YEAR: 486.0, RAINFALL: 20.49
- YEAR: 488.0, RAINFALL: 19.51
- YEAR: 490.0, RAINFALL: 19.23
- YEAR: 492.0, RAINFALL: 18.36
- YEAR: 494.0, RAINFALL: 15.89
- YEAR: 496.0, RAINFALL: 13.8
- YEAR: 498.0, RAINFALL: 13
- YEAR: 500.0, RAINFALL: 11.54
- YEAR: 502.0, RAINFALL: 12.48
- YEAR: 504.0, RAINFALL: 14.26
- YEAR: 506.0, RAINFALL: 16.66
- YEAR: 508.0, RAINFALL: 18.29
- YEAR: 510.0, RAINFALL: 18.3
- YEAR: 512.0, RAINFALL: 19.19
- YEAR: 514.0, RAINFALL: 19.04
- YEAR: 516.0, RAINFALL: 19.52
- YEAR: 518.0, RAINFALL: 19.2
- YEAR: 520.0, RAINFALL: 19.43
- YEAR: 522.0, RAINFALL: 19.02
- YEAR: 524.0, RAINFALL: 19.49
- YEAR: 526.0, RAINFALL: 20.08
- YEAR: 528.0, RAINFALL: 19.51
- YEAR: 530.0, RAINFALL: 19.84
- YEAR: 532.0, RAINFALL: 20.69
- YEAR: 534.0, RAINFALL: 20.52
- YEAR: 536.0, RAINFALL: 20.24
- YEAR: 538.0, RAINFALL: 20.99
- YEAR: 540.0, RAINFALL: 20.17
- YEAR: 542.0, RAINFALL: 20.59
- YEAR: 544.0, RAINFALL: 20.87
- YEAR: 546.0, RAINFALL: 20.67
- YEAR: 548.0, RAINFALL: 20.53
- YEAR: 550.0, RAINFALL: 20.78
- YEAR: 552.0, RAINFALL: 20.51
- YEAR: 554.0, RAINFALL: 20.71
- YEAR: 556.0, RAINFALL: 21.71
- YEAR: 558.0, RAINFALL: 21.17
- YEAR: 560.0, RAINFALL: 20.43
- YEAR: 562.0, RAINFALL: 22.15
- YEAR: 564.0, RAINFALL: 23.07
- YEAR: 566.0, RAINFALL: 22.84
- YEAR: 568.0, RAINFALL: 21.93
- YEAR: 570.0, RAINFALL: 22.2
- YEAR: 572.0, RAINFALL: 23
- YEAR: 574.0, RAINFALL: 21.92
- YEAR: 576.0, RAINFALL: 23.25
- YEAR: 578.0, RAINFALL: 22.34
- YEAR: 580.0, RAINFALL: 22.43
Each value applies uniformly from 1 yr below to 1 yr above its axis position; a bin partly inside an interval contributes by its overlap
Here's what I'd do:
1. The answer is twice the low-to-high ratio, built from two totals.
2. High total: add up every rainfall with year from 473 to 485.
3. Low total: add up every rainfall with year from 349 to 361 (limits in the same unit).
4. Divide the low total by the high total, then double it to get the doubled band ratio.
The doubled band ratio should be 1.81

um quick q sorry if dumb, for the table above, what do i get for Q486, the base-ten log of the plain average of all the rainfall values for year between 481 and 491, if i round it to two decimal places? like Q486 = 1.30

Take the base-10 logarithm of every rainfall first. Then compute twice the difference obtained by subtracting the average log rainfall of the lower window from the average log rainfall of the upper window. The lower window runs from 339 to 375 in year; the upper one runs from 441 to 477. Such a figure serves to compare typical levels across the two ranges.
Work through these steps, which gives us 0.12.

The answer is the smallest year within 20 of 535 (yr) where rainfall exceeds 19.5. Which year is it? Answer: 516.0 yr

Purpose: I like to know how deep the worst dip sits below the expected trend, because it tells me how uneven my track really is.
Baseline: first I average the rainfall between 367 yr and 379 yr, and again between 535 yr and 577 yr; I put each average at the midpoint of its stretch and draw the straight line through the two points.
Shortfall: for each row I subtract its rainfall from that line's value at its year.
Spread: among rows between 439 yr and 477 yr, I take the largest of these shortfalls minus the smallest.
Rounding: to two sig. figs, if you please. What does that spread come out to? 5.5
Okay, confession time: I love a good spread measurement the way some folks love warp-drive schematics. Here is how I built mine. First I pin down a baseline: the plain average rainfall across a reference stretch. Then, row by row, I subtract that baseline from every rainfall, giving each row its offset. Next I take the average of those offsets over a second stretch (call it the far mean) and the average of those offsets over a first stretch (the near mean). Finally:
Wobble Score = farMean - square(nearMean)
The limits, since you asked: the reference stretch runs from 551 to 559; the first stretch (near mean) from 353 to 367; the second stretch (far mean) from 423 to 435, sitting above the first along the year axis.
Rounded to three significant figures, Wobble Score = -10.7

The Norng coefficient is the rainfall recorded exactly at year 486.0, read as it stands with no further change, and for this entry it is 20.49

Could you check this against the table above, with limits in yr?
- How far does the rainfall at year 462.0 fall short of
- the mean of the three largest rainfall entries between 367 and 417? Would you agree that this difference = 5.3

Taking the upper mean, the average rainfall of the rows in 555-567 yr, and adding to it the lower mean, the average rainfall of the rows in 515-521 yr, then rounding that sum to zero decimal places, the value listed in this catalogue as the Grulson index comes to 41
